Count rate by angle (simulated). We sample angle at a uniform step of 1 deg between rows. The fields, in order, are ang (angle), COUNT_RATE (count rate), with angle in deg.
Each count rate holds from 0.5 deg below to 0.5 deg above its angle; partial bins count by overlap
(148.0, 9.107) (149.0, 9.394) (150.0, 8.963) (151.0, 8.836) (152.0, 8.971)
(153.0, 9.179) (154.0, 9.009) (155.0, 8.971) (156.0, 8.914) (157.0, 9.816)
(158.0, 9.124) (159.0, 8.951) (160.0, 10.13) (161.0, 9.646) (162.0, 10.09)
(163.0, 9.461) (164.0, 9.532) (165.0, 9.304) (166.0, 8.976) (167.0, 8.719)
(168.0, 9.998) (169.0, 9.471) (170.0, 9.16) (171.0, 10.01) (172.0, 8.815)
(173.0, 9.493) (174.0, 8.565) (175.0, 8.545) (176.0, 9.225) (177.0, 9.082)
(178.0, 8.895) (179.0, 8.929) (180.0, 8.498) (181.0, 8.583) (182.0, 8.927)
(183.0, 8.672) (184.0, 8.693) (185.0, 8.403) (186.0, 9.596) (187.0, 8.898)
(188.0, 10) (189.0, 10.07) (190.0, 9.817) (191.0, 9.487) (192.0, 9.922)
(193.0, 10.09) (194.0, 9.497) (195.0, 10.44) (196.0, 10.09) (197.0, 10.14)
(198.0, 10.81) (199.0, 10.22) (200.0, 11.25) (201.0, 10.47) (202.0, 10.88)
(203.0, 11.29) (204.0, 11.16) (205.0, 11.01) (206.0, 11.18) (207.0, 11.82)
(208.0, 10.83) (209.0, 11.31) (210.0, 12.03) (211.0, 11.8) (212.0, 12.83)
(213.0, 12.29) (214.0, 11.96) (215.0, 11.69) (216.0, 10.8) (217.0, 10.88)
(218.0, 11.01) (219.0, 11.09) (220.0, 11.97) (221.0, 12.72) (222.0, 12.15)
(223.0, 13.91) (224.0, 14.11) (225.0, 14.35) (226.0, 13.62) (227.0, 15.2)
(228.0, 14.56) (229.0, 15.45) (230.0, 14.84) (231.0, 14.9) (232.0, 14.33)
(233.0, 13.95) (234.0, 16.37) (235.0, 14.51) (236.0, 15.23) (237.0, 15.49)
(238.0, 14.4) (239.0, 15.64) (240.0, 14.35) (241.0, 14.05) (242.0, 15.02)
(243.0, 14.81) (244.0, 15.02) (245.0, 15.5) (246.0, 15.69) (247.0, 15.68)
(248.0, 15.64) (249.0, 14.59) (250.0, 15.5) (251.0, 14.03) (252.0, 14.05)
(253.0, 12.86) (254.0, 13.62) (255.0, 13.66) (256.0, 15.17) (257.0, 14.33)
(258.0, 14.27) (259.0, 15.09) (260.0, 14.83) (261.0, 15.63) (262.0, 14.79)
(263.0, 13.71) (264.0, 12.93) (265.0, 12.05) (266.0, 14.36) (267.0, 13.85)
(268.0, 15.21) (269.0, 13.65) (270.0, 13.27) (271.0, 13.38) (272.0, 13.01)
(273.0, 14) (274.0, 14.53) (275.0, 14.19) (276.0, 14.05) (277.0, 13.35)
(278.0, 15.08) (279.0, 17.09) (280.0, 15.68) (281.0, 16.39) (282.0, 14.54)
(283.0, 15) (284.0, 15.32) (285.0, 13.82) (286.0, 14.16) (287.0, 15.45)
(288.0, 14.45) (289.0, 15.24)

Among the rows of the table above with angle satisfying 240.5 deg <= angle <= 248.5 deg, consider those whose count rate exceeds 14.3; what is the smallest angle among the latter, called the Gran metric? 242.0 deg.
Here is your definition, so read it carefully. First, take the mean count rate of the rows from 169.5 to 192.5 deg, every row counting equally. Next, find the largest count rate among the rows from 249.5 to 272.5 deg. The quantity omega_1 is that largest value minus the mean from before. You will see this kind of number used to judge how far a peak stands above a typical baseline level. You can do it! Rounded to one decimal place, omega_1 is 6.5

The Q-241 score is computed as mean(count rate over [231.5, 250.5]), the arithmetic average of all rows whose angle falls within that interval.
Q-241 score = 15.0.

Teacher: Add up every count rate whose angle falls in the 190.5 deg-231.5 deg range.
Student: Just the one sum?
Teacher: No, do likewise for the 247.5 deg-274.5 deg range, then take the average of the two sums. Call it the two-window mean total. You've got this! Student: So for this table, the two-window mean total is 434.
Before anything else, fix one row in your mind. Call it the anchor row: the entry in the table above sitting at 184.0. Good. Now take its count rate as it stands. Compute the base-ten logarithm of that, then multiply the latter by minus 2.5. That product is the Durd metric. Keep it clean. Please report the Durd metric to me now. -2.35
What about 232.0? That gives -2.89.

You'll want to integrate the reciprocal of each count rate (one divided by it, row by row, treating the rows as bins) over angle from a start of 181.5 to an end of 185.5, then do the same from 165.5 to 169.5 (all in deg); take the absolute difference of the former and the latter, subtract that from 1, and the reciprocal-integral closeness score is 0.970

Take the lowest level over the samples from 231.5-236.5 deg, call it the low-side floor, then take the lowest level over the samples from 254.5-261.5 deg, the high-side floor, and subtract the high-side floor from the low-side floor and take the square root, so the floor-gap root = 0.54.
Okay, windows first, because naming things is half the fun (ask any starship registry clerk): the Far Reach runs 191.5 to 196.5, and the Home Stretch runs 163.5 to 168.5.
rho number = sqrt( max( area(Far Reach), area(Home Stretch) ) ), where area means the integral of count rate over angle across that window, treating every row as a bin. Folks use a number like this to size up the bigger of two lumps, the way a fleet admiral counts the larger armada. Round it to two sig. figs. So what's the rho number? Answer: 7.1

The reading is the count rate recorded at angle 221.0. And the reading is 12.72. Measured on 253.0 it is 12.86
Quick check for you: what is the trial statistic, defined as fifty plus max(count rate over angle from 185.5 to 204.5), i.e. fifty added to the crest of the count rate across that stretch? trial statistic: 61.3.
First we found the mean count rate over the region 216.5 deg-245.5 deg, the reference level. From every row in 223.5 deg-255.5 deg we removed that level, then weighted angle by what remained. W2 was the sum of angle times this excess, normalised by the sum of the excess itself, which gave 238.0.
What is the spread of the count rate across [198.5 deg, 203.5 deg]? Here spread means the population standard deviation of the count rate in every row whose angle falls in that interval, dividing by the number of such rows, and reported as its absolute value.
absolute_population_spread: 0.42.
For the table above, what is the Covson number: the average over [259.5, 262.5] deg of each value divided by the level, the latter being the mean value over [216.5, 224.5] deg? 1.23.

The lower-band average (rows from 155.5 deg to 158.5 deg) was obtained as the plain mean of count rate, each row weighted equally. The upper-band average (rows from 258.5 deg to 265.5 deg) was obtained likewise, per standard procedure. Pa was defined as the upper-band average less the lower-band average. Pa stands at 4.9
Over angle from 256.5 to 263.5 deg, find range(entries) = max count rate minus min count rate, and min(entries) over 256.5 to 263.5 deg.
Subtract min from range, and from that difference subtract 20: -31.8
